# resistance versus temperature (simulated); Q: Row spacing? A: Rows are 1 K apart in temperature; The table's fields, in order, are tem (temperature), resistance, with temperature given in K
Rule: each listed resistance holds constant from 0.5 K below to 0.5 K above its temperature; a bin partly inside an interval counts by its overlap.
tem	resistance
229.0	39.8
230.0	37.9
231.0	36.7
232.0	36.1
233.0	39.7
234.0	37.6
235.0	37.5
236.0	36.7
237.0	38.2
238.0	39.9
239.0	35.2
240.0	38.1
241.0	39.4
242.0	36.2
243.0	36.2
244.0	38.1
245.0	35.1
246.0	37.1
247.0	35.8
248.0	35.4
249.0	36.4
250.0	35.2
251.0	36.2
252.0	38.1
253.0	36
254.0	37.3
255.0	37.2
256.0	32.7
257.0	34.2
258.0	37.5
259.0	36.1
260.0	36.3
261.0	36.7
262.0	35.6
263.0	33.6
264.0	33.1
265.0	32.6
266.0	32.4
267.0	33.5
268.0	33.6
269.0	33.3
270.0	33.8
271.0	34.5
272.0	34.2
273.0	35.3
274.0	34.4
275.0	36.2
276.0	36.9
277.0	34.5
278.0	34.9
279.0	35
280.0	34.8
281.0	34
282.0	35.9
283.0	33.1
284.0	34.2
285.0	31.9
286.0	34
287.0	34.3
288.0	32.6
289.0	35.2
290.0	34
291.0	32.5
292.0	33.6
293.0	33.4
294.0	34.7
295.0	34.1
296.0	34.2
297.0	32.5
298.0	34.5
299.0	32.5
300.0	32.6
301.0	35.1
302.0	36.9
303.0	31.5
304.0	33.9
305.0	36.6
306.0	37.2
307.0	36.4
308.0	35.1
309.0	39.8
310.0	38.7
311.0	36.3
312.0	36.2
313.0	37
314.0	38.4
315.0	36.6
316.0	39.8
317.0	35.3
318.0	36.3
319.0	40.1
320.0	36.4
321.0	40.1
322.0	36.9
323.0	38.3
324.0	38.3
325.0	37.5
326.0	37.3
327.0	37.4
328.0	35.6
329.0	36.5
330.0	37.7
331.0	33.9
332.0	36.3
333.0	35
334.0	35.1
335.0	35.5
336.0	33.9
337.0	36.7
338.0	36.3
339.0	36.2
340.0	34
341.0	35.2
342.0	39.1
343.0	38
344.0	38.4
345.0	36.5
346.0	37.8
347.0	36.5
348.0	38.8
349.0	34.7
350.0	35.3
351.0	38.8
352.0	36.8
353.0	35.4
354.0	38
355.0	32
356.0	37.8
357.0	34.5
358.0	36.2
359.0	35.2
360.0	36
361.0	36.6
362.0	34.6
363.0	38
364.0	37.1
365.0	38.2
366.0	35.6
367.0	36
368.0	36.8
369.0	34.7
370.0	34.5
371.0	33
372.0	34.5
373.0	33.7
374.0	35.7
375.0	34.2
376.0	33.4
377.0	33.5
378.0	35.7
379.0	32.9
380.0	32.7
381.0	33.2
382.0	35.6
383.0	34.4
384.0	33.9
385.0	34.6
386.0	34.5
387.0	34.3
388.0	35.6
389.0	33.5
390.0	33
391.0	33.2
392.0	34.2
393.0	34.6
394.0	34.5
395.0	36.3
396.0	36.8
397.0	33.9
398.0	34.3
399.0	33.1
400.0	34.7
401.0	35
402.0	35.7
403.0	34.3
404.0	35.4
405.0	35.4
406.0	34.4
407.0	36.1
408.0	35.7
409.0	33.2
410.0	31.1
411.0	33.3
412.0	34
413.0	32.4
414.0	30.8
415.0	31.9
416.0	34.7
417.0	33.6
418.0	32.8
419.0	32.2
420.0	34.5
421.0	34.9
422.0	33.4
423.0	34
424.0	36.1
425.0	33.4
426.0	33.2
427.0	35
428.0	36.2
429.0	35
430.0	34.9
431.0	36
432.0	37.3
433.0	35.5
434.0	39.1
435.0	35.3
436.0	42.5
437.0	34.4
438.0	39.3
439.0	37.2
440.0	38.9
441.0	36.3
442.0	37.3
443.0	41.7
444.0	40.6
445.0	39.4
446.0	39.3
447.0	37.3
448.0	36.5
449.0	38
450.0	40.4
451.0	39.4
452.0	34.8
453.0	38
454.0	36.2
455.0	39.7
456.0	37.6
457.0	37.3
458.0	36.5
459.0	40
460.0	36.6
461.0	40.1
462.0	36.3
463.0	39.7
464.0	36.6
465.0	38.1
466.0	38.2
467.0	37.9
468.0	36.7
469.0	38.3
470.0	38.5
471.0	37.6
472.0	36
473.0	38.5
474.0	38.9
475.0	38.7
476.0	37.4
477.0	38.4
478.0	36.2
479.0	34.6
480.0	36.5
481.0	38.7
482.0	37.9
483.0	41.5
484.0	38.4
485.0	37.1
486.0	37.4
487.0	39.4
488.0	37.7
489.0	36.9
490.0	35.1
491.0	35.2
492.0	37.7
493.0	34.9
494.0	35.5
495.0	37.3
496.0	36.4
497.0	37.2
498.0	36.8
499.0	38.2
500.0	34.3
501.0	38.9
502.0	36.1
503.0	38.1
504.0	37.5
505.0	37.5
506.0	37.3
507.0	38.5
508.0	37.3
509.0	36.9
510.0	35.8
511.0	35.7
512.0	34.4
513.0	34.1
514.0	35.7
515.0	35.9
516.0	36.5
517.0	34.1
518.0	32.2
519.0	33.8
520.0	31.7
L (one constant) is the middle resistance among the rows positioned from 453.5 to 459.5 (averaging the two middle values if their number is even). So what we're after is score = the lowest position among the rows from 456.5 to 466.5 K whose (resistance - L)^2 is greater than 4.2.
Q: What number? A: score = 459.0 K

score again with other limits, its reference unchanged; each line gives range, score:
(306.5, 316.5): 308.0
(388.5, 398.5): 389.0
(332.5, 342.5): 333.0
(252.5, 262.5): 256.0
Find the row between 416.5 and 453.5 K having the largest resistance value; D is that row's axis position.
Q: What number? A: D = 436.0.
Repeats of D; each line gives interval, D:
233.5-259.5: 238.0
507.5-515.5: 508.0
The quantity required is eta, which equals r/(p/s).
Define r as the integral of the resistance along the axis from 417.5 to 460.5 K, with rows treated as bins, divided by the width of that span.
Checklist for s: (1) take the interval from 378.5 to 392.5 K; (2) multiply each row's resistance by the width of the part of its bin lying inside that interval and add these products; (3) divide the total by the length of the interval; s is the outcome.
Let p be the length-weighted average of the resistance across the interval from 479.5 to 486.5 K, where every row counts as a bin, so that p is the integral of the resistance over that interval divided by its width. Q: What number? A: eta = 32.7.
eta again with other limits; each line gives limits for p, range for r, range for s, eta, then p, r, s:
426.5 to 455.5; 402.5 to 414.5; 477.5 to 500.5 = 33.3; 37.6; 33.8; 37.0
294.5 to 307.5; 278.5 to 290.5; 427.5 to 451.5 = 37.4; 34.5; 34.1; 37.8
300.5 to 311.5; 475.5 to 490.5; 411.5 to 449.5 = 37.3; 36.1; 37.5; 35.9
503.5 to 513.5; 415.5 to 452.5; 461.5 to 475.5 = 37.9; 36.5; 36.5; 37.9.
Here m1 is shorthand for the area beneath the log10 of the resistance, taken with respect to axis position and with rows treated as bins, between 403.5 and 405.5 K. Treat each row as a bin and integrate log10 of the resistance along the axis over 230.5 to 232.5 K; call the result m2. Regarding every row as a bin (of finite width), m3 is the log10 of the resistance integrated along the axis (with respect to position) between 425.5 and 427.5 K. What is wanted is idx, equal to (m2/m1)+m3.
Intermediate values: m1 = 3.10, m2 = 3.122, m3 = 3.07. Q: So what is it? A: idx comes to 4.07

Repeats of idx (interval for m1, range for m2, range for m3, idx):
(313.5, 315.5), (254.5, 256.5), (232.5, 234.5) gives 4.15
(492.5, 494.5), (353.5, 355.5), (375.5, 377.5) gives 4.05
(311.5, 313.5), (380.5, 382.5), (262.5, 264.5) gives 4.03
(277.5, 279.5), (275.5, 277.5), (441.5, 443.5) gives 4.20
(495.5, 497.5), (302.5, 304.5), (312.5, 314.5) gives 4.12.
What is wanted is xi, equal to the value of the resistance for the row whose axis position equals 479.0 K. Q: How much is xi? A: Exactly 34.6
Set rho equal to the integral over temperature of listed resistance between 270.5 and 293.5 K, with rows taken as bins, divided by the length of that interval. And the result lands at 34.3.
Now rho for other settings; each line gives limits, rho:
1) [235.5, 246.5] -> 37.3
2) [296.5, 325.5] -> 36.4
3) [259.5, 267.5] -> 34.2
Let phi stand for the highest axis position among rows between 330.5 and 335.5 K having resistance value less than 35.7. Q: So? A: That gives 335.0 K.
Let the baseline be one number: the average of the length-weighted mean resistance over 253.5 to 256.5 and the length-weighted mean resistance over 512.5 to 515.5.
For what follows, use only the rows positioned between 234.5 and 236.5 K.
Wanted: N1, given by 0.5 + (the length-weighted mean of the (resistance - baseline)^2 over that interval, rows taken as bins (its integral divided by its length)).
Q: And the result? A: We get 3.3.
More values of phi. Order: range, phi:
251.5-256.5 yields 256.0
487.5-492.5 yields 491.0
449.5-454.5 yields 452.0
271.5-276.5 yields 274.0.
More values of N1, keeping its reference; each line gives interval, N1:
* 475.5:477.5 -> 6.6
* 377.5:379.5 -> 3.9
